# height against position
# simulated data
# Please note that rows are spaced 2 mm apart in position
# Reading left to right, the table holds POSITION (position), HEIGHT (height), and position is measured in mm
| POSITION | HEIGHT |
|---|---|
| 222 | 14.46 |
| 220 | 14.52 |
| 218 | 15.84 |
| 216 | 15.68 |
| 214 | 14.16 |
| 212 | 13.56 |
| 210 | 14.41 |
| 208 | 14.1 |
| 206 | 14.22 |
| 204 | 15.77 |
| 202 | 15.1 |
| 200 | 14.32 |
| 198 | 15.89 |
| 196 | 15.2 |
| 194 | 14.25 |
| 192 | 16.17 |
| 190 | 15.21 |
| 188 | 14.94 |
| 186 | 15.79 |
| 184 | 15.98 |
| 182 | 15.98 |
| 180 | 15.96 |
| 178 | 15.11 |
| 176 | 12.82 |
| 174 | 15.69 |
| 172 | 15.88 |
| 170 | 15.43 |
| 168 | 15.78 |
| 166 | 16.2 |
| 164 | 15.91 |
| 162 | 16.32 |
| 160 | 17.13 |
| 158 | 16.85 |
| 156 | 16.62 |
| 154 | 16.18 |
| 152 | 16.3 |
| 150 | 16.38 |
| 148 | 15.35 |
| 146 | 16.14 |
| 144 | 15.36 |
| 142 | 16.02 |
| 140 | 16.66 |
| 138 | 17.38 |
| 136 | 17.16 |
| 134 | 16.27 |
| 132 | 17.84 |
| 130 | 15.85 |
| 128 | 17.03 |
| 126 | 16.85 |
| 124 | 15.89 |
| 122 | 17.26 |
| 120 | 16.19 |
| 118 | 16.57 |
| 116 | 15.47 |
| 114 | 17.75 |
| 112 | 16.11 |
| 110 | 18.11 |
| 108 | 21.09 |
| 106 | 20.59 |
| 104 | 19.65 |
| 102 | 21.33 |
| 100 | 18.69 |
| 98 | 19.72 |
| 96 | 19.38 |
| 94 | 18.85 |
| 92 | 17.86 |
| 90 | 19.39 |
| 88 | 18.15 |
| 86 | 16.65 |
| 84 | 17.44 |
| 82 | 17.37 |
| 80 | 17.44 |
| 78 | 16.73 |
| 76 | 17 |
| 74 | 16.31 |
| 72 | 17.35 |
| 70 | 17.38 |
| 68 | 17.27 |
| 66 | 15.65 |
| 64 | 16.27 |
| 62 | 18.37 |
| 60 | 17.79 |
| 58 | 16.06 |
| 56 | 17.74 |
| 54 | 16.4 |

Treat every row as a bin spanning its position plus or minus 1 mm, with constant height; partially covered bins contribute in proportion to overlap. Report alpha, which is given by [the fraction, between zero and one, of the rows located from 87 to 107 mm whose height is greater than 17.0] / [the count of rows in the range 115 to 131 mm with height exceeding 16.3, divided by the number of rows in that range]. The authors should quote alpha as 2.0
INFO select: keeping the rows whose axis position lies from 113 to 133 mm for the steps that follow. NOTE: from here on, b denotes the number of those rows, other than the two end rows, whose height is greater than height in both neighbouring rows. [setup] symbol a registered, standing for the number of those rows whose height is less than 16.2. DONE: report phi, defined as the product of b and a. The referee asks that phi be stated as 12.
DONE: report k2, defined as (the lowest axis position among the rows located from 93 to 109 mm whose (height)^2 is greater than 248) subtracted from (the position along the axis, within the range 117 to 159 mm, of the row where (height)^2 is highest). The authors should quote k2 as 38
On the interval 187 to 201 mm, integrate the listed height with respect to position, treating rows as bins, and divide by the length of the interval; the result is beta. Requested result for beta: 15.1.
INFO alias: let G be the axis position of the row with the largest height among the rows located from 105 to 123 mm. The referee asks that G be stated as 108 mm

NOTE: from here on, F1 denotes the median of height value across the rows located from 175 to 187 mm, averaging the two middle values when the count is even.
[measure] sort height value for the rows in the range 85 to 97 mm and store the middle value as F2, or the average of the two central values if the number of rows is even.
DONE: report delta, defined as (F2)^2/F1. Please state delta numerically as 22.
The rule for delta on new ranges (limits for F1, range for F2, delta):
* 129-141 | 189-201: 14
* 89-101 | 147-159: 14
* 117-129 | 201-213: 12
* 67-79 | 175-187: 15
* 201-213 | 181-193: 18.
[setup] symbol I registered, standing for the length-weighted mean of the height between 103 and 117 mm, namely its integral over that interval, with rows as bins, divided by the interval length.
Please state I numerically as 18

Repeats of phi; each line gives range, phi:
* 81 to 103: 0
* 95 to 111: 0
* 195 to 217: 33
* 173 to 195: 11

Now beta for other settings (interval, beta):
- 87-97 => 18.7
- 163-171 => 15.8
